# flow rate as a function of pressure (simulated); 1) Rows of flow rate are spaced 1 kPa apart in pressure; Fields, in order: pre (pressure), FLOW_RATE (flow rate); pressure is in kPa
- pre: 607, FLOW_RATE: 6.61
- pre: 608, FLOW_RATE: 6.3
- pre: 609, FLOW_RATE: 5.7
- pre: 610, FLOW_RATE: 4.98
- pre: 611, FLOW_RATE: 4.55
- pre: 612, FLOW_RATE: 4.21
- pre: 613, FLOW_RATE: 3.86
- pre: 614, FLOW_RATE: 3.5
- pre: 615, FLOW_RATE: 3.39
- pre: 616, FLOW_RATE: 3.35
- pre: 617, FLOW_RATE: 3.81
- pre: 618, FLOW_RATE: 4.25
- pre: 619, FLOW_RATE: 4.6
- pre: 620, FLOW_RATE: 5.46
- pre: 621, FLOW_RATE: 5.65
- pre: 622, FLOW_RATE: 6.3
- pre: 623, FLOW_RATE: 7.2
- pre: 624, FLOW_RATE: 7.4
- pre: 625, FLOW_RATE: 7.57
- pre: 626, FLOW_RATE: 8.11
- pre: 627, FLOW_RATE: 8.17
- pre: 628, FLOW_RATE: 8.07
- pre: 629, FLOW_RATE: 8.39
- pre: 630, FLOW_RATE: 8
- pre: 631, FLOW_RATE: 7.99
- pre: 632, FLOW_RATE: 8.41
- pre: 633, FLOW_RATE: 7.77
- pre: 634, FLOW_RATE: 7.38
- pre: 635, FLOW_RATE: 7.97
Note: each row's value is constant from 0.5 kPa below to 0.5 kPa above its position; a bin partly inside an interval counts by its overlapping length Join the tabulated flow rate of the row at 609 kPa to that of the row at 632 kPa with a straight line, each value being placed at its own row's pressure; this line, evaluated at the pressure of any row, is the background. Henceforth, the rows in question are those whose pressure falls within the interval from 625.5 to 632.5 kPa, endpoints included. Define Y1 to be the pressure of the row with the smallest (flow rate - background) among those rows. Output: 631 kPa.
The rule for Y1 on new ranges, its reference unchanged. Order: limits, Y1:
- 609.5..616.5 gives 616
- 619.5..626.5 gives 620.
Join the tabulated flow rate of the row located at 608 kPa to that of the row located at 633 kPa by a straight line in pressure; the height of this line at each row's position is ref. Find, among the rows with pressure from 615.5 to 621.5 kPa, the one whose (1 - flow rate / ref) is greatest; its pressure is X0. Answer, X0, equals 616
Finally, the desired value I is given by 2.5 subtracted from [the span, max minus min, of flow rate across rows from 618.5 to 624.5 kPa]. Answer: 0.3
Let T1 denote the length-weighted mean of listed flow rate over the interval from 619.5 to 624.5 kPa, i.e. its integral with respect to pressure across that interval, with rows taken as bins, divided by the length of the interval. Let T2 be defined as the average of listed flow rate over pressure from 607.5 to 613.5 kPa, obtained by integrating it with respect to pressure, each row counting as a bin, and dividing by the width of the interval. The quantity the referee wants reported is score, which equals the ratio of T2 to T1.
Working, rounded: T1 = 6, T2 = 4.9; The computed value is 0.8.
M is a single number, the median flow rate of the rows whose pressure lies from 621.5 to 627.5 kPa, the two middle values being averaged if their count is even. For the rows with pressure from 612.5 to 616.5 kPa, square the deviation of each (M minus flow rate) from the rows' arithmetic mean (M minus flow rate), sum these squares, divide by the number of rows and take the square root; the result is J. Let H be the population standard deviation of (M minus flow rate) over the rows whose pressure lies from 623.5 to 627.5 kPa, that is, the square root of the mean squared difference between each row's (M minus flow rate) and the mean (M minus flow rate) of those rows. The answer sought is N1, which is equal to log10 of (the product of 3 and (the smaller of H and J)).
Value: -0.2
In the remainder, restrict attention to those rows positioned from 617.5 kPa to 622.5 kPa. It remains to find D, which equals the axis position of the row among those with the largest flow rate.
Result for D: 622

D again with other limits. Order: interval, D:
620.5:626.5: 626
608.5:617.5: 609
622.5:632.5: 632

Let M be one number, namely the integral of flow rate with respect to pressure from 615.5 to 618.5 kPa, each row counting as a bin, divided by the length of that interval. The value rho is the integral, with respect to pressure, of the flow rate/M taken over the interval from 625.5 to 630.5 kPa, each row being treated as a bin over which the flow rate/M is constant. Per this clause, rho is 11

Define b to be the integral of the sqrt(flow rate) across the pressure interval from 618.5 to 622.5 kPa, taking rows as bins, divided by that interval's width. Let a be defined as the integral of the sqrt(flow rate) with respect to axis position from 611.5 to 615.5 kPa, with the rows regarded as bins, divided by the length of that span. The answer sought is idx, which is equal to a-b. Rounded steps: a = 1.9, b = 2.34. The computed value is -0.4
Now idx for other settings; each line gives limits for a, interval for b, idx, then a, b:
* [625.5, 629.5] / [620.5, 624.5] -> 0.3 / 2.9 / 2.57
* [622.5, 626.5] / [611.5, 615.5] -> 0.8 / 2.8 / 1.93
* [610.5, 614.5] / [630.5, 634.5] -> -0.8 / 2.0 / 2.81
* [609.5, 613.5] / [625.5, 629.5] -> -0.8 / 2.1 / 2.86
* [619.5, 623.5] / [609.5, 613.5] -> 0.4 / 2.5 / 2.10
